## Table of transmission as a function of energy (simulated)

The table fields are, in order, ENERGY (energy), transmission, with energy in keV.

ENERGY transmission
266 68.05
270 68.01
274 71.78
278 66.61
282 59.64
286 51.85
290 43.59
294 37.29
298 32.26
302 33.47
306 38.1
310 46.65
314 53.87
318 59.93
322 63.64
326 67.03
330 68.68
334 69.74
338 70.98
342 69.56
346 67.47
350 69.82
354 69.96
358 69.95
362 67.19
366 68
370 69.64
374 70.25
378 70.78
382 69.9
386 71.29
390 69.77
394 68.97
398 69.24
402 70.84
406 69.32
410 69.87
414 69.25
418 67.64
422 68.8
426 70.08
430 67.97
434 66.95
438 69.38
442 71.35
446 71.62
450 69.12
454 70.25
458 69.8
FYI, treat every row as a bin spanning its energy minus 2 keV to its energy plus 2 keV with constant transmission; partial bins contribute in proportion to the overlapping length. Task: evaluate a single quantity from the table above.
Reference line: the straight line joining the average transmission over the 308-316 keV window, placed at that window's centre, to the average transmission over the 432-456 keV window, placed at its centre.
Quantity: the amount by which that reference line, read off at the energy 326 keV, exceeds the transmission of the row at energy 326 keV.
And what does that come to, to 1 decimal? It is -14.7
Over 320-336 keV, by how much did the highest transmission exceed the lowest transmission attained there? 6.1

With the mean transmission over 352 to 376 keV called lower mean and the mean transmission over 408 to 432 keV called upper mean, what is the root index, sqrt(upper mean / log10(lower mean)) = 6.12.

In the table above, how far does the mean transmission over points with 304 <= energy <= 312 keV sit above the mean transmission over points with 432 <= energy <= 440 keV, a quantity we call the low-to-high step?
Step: -26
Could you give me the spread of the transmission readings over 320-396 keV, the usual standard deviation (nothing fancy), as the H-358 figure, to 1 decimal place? 1.8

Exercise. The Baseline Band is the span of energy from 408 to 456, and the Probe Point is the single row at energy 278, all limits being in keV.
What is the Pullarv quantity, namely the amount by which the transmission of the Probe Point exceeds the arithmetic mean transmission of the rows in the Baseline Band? -2.7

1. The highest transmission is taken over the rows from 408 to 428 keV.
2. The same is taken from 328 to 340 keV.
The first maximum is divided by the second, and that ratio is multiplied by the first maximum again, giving 69.2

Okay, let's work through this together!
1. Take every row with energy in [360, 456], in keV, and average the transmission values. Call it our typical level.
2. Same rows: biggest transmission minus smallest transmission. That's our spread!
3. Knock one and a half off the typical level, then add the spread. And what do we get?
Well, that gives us 73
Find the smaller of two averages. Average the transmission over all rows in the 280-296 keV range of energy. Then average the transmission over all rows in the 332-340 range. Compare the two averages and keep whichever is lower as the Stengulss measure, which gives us 48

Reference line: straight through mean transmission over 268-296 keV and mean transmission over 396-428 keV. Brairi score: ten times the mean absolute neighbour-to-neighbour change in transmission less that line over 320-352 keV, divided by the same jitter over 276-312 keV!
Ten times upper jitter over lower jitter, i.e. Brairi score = 2.8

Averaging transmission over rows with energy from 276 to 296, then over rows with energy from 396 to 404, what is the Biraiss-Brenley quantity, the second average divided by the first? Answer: 1.35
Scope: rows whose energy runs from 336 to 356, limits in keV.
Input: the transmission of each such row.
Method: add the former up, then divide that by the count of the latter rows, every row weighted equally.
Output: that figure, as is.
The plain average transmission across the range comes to 69.6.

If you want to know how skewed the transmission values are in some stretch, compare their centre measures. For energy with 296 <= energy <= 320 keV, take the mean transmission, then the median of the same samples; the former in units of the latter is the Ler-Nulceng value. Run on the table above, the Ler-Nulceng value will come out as 1.04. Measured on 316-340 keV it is 0.98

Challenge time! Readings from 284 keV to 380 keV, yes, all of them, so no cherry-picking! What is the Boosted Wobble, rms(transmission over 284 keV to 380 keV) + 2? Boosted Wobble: 63.0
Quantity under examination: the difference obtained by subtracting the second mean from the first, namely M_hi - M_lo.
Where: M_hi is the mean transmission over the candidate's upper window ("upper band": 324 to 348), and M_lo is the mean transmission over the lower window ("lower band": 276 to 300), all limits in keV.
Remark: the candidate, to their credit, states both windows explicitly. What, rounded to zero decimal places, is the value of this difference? 20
